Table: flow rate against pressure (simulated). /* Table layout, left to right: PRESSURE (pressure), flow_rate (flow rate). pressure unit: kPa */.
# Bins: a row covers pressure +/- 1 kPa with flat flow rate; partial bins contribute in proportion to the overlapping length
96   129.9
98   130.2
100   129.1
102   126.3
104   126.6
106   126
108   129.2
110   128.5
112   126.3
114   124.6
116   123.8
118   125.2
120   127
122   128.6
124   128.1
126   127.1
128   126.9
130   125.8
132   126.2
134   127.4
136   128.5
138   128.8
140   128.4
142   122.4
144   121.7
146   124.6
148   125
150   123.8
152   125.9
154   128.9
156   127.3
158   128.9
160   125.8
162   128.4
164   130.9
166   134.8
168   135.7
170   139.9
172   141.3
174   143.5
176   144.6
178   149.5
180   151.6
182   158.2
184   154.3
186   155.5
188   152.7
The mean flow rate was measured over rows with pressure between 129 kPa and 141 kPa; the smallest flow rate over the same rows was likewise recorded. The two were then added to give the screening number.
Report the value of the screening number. 253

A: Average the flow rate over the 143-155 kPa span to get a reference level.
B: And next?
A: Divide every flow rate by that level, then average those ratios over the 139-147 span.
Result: 0.99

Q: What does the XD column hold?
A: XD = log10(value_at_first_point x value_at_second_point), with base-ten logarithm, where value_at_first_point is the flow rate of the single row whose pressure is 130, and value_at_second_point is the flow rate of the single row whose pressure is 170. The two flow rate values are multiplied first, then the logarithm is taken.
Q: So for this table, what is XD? 4.245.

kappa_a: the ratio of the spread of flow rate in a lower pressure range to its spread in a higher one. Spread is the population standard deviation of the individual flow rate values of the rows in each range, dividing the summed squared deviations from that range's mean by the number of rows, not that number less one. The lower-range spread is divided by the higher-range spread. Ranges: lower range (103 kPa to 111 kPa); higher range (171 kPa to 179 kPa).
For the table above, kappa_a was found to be 0.44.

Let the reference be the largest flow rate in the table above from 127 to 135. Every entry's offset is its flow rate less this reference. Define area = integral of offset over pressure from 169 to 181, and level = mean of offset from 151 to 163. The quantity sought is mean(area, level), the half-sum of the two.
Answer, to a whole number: 106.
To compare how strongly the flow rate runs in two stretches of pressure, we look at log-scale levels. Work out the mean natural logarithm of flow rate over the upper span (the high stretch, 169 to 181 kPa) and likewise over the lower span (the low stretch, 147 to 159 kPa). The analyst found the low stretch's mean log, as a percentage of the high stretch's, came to 97.3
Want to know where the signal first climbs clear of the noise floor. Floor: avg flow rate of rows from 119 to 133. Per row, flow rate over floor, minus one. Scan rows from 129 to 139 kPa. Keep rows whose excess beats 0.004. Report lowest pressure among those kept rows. 136 kPa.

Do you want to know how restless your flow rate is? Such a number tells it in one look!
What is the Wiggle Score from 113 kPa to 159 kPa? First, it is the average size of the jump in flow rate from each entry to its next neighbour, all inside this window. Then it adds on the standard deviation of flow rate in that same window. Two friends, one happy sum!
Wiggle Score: 3.5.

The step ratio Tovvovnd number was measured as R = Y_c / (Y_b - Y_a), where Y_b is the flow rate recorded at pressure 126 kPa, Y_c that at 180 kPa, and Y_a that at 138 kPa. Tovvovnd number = -89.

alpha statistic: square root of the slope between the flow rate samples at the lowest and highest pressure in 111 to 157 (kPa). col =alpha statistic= 0.2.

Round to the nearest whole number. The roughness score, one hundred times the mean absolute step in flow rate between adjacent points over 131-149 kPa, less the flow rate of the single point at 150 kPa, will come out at 39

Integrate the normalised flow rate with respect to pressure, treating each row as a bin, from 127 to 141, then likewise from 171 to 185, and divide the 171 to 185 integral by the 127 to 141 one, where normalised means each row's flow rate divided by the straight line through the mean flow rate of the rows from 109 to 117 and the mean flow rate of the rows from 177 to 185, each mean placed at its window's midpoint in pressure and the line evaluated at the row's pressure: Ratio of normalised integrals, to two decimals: 1.03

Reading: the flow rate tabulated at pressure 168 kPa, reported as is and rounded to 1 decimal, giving 135.7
